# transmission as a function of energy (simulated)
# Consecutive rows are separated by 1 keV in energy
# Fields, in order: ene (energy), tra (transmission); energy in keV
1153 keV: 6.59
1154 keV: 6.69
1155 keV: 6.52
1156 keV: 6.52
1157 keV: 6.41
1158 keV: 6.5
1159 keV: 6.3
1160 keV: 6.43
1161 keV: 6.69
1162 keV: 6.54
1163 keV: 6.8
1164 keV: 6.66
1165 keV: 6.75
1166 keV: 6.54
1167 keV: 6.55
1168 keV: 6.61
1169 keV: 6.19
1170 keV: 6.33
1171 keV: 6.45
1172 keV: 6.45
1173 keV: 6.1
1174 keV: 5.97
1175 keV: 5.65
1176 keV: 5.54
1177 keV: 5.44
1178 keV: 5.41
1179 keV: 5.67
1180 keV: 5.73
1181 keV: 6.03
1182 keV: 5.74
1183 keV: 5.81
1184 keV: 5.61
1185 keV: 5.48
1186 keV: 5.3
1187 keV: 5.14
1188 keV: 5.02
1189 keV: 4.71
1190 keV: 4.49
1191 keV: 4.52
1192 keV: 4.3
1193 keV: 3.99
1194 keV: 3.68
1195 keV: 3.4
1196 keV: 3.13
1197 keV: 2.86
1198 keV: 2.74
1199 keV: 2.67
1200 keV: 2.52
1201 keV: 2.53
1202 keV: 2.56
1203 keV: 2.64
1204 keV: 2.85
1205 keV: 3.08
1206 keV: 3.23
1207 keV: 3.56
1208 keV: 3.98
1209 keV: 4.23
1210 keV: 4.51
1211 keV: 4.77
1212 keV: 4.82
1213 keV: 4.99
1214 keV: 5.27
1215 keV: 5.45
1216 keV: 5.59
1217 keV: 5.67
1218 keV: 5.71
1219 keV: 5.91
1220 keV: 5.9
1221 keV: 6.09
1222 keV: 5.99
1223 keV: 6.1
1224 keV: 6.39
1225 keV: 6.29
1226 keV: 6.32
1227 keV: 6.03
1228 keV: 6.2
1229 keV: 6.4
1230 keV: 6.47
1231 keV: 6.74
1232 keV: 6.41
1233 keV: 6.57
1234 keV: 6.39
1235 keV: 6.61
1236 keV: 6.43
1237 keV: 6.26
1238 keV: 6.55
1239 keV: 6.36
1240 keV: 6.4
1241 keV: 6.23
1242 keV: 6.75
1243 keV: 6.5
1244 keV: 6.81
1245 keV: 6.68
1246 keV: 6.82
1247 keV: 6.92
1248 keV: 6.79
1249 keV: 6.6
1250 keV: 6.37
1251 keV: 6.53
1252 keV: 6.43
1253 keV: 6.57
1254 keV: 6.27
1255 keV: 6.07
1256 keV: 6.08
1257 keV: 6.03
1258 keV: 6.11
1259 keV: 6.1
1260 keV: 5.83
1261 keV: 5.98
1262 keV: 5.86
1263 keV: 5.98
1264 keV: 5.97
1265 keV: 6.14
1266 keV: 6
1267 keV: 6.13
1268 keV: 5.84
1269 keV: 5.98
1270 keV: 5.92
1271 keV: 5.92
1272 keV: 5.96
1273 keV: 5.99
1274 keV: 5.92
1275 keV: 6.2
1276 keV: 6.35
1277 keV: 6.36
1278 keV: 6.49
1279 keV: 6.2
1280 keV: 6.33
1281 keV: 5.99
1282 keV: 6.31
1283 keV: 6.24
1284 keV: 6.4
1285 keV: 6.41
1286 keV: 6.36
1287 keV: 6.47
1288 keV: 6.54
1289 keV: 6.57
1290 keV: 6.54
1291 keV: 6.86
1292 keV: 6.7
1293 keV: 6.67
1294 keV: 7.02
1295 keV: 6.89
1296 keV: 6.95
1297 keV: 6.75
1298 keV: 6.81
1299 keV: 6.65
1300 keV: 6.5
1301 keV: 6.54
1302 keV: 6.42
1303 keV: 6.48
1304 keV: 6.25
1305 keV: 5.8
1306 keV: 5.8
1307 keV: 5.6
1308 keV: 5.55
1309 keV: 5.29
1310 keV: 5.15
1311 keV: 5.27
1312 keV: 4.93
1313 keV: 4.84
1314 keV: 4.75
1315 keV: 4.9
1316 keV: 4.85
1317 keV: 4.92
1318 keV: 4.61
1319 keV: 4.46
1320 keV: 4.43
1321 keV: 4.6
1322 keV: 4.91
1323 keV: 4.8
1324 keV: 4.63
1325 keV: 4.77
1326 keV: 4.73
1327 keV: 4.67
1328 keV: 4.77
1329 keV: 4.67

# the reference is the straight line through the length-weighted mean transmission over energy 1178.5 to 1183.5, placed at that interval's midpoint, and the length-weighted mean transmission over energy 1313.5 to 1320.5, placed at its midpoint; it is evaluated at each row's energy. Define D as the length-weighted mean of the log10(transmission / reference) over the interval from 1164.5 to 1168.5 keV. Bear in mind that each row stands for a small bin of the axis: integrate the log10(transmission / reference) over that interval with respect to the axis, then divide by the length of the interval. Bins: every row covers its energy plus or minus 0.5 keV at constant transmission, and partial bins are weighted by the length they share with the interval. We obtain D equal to 0.05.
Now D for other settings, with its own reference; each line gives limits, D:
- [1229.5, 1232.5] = 0.08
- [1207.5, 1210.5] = -0.12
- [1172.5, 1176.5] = 0.00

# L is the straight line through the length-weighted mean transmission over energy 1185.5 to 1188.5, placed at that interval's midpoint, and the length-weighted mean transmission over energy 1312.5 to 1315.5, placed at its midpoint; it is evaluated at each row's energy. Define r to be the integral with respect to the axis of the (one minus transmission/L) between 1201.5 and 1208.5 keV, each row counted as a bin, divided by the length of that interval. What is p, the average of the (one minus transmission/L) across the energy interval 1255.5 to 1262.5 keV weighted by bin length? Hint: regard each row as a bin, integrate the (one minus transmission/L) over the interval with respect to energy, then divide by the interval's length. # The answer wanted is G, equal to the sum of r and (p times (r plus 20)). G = -4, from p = -0.2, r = 0.39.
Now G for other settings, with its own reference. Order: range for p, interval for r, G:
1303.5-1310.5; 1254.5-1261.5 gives -3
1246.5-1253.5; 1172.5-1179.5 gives -7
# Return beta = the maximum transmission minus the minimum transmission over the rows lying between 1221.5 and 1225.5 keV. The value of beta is 0.40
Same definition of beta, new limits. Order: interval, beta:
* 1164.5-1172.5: 0.56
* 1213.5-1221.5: 0.82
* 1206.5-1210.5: 0.95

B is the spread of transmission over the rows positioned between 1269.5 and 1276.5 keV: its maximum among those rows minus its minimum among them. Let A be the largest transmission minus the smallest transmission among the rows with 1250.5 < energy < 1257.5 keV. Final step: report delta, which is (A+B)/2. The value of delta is 0.5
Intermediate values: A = 0.5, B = 0.430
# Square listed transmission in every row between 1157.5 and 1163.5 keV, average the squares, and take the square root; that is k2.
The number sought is 6.5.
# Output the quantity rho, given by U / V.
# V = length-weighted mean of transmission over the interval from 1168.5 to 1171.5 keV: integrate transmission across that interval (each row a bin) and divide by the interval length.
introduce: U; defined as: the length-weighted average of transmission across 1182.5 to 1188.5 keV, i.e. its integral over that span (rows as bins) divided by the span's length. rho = 0.85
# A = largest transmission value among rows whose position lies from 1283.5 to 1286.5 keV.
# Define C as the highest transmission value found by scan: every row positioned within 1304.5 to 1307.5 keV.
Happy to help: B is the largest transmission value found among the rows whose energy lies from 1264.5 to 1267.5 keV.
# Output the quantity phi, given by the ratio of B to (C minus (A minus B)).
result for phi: 1.11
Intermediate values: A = 6.41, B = 6.14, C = 5.8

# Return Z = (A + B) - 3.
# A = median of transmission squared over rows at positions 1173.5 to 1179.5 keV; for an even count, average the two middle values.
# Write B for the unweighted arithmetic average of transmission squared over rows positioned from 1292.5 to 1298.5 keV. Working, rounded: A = 31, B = 46.9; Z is 75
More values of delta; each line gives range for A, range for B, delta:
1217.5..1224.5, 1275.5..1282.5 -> 0.6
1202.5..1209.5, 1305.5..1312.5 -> 1.2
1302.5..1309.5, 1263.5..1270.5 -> 0.7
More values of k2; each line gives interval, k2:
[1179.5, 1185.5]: 5.7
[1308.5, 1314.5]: 5.0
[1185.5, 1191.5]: 4.9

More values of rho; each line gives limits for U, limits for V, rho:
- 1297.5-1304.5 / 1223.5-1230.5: 1.04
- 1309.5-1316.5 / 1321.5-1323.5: 1.02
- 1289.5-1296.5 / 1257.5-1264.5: 1.14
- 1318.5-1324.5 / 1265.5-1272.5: 0.78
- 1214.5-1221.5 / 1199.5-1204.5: 2.20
